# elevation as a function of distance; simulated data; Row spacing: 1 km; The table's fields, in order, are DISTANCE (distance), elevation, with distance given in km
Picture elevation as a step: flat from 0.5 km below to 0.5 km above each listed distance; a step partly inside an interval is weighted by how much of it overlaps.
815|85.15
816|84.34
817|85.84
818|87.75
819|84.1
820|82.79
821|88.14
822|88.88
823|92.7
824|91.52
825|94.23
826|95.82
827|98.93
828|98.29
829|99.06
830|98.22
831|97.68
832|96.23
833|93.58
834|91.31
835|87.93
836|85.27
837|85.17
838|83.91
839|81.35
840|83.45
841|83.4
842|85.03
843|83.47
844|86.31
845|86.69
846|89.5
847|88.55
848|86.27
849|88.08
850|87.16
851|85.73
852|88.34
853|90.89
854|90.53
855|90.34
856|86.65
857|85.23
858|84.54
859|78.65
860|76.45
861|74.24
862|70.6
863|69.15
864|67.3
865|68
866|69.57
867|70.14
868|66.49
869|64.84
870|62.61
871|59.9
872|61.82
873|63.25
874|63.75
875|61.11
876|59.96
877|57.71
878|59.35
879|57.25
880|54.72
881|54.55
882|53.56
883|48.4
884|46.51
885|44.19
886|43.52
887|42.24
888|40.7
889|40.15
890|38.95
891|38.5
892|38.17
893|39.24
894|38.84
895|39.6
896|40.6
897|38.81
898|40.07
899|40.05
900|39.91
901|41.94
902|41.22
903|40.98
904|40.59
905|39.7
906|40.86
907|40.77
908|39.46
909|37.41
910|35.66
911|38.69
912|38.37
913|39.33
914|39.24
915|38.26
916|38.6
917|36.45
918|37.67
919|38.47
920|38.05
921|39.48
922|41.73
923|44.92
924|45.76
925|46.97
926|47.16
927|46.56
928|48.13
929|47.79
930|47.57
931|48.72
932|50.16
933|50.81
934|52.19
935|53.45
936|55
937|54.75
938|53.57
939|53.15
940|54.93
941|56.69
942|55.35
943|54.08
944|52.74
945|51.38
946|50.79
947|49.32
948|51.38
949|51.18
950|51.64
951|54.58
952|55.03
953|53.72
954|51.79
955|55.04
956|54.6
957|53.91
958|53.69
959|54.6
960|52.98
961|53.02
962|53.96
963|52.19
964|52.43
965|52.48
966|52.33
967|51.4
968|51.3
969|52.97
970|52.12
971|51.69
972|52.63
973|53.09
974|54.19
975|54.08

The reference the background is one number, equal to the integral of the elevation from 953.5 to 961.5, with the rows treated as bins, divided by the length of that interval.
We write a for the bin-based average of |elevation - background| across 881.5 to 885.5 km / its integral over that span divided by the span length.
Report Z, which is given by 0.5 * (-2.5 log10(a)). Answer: -0.9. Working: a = 6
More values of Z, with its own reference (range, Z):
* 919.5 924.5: -1.3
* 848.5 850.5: -1.9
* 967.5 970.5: -0.2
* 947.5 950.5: -0.5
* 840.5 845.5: -1.9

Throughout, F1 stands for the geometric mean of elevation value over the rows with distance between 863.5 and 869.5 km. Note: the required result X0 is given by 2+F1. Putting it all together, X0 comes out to 70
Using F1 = 68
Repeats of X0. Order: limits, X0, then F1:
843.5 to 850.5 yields 90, 88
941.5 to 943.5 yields 57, 55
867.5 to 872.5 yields 65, 63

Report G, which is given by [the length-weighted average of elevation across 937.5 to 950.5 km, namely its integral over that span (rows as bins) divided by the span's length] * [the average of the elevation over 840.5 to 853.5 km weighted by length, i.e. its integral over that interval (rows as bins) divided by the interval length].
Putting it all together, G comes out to 4586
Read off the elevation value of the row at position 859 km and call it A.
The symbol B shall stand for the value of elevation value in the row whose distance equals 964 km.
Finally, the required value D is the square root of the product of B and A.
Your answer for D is 64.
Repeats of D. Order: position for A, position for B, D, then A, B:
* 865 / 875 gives 64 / 68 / 61.11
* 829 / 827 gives 99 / 99.06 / 98.93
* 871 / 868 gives 63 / 59.9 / 66.49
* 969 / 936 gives 54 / 52.97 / 55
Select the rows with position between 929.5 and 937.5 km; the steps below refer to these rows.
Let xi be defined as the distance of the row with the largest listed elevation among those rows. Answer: 936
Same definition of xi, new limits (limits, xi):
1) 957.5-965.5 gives 959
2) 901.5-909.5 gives 902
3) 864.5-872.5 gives 867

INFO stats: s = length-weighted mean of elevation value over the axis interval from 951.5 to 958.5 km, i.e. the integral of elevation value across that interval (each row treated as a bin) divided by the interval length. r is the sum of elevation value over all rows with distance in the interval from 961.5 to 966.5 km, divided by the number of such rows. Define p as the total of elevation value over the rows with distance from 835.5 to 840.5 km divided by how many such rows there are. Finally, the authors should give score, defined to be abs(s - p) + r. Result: 83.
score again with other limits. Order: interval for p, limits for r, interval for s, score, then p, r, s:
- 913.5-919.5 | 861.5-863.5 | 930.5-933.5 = 82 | 38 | 70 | 50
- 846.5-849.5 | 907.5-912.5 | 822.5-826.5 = 44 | 88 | 38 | 94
